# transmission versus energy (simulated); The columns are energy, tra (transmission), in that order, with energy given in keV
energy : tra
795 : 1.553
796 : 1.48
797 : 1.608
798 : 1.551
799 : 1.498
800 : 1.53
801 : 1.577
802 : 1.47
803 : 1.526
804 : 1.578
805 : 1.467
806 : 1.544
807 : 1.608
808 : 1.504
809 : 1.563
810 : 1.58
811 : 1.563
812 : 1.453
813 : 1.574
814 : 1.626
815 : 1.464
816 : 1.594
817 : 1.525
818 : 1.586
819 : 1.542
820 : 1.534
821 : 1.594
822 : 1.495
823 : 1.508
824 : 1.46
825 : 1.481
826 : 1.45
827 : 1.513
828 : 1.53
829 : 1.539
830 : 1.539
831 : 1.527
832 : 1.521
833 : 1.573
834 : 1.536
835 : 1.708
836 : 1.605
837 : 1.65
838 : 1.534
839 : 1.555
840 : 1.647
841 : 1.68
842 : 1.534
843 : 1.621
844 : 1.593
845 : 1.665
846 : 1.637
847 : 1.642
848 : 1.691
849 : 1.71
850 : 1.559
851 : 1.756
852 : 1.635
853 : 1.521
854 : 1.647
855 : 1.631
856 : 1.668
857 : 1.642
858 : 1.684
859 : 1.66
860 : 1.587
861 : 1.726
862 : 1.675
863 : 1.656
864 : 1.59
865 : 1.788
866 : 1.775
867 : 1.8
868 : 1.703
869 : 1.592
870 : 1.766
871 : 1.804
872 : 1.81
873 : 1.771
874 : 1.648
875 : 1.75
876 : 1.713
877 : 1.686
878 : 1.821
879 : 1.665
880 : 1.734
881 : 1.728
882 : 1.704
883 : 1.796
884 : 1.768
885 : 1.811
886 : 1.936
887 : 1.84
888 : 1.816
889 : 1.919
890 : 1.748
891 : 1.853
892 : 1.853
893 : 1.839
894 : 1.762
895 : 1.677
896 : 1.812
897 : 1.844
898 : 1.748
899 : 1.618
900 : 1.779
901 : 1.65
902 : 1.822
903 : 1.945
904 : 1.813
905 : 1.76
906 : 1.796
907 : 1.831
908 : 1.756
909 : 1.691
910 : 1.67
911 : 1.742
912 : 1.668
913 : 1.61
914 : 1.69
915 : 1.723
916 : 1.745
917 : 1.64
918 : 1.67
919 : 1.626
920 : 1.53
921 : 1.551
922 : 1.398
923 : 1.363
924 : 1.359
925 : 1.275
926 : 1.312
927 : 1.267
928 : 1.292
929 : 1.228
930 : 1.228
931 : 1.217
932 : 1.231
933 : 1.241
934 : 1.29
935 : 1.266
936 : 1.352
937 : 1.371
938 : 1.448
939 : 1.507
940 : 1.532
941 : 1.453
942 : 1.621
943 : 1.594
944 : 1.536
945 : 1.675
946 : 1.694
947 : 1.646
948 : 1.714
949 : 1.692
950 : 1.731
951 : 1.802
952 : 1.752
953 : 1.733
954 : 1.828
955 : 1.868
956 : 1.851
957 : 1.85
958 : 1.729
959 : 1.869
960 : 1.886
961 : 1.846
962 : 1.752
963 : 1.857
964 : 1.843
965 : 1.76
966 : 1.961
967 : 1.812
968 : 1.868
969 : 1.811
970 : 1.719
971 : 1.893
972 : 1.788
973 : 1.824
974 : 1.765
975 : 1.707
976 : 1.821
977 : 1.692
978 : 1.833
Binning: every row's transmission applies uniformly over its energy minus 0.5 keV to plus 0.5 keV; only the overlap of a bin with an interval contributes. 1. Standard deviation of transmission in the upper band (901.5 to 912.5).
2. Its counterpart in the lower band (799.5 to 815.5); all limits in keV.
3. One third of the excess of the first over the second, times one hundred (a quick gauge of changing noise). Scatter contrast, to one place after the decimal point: 0.9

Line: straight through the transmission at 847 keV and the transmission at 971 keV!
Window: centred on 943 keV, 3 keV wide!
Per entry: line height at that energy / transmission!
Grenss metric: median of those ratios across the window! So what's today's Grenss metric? 1.15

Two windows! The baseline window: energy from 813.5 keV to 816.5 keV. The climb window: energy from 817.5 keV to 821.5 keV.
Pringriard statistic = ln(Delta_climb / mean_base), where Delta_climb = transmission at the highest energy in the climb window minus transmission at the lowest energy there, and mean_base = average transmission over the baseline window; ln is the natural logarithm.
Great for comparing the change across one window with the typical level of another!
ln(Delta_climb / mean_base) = -5.3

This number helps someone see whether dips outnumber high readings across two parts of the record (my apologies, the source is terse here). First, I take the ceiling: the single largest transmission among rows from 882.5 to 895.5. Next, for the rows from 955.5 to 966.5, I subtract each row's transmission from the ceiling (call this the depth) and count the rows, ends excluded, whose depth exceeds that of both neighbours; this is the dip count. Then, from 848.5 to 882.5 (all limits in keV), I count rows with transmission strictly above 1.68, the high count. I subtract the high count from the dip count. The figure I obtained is -16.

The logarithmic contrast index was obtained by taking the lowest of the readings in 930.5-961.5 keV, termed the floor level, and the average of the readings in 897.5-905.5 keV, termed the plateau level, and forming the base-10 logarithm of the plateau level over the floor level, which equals 0.16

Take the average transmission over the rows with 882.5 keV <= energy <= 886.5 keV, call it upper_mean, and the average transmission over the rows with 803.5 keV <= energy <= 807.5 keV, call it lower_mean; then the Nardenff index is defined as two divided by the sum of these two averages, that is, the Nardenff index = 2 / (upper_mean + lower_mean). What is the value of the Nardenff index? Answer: 0.59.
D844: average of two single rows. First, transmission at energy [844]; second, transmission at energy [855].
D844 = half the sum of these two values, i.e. 1.61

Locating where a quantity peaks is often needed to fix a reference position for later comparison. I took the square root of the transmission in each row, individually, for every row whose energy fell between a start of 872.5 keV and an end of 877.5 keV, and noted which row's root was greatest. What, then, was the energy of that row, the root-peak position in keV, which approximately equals 873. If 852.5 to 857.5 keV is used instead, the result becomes 856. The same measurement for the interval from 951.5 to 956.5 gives 955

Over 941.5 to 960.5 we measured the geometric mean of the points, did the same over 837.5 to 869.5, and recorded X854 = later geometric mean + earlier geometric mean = 3.39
